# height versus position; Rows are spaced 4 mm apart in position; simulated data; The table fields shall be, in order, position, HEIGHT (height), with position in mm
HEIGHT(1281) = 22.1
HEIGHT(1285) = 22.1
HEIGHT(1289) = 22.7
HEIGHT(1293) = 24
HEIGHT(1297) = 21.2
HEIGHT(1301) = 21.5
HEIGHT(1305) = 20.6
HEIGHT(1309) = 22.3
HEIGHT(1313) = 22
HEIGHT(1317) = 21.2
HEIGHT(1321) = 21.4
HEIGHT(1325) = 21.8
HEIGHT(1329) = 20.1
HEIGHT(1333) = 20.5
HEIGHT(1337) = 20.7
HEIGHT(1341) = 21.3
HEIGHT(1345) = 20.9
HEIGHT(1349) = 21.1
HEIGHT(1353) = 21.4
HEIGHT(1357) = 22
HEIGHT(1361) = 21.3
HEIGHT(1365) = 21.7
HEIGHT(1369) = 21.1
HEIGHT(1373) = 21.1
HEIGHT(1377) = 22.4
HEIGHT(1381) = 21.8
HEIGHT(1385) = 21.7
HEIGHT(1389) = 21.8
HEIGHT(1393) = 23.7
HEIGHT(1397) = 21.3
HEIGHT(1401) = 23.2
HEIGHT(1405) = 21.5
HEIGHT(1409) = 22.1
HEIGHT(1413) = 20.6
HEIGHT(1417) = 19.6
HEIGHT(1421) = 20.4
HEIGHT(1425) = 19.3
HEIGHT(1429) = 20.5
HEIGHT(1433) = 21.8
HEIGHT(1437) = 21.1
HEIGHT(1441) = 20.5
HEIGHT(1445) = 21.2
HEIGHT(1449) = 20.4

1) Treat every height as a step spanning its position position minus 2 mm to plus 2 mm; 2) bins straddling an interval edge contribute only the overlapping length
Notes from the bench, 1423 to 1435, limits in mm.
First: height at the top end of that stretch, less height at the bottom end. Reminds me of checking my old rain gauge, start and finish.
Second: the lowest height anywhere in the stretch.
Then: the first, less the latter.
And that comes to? -16.8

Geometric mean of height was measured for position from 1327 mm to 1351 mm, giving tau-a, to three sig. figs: 20.8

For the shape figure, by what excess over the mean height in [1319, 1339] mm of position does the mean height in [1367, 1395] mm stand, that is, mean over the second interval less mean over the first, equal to 1.0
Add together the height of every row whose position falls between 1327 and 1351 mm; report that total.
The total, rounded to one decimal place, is 124.6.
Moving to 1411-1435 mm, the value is 122.2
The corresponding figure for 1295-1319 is 128.8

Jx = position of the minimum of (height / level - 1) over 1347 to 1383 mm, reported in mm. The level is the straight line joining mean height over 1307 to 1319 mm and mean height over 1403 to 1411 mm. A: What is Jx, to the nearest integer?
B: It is 1349 mm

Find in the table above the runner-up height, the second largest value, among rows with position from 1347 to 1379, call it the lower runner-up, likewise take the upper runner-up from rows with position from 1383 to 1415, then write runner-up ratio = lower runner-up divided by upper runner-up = 0.95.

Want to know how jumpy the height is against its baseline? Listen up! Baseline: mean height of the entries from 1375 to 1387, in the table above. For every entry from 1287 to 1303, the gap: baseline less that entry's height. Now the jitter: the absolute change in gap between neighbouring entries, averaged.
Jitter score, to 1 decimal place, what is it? 1.5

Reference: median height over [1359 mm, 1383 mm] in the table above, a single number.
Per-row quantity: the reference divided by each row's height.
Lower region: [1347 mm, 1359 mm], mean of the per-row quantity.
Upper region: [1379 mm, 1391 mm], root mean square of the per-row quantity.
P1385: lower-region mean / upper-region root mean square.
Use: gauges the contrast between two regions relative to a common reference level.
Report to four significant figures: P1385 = 1.013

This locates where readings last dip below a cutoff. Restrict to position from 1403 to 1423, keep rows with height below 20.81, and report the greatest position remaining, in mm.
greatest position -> 1421 mm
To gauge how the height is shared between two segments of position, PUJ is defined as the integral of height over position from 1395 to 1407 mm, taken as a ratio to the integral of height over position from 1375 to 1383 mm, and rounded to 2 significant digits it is 1.5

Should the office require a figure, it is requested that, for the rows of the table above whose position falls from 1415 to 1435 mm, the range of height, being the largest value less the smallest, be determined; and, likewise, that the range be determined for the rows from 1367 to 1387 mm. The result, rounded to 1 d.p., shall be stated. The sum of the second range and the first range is 3.8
